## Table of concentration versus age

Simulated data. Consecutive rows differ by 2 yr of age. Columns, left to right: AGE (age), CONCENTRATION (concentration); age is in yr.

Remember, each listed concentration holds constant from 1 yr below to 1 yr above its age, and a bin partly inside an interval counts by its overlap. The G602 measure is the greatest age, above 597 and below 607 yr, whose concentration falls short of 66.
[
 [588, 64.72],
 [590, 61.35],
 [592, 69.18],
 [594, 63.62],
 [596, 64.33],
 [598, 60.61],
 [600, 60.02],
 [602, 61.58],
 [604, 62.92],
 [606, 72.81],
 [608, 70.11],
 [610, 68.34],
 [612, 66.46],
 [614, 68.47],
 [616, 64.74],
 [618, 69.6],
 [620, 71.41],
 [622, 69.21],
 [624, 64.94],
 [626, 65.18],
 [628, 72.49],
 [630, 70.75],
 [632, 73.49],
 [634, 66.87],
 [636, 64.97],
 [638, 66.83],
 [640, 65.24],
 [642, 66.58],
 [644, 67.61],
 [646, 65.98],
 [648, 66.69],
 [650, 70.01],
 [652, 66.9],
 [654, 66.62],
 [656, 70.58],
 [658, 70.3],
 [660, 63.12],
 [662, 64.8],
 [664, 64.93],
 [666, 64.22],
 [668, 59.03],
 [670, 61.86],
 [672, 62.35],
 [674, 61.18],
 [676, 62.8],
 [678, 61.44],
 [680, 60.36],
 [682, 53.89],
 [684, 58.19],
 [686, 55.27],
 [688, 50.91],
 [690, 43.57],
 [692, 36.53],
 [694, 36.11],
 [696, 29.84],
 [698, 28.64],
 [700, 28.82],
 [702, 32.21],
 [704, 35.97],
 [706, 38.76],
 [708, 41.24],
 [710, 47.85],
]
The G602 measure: 604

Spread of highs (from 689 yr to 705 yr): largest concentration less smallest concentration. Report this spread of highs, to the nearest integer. 15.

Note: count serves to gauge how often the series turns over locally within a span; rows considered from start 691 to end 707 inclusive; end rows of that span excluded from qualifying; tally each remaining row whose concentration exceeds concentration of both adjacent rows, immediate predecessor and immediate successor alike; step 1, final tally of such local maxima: 0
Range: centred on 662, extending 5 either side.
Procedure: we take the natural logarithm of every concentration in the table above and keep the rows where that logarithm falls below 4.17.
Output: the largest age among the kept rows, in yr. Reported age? 666 yr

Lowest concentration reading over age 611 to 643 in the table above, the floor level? 64.74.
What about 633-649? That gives 64.97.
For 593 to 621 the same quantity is 60.02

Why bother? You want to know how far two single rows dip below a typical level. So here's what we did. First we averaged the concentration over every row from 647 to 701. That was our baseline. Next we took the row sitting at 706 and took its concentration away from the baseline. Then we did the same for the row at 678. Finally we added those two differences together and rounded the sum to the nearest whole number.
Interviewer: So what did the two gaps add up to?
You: 12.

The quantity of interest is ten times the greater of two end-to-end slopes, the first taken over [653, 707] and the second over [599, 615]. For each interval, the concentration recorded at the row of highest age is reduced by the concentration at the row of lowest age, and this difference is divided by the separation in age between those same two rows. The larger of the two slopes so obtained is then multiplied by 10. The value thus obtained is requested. 6.0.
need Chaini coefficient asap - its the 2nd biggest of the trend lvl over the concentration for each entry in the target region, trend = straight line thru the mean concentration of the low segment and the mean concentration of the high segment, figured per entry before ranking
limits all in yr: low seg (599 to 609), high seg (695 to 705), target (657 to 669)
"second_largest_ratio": 0.72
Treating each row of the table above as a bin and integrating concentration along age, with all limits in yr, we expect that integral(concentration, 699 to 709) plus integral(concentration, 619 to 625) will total 765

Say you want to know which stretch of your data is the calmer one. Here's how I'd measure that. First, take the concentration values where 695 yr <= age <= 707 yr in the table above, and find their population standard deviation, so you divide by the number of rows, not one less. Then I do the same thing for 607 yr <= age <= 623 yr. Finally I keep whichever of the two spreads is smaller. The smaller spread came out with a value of 2.0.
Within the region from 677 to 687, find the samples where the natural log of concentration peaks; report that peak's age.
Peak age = 678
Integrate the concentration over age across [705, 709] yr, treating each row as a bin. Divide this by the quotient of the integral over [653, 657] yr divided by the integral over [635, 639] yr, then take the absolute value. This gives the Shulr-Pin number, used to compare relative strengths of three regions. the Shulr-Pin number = 154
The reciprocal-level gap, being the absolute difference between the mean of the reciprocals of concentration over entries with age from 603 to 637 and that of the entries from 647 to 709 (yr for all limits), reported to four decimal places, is 0.0056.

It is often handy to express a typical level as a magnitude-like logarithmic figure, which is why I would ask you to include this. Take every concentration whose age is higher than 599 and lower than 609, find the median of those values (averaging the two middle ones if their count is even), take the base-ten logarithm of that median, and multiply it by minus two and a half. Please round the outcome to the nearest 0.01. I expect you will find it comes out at -4.50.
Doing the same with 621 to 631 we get -4.60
